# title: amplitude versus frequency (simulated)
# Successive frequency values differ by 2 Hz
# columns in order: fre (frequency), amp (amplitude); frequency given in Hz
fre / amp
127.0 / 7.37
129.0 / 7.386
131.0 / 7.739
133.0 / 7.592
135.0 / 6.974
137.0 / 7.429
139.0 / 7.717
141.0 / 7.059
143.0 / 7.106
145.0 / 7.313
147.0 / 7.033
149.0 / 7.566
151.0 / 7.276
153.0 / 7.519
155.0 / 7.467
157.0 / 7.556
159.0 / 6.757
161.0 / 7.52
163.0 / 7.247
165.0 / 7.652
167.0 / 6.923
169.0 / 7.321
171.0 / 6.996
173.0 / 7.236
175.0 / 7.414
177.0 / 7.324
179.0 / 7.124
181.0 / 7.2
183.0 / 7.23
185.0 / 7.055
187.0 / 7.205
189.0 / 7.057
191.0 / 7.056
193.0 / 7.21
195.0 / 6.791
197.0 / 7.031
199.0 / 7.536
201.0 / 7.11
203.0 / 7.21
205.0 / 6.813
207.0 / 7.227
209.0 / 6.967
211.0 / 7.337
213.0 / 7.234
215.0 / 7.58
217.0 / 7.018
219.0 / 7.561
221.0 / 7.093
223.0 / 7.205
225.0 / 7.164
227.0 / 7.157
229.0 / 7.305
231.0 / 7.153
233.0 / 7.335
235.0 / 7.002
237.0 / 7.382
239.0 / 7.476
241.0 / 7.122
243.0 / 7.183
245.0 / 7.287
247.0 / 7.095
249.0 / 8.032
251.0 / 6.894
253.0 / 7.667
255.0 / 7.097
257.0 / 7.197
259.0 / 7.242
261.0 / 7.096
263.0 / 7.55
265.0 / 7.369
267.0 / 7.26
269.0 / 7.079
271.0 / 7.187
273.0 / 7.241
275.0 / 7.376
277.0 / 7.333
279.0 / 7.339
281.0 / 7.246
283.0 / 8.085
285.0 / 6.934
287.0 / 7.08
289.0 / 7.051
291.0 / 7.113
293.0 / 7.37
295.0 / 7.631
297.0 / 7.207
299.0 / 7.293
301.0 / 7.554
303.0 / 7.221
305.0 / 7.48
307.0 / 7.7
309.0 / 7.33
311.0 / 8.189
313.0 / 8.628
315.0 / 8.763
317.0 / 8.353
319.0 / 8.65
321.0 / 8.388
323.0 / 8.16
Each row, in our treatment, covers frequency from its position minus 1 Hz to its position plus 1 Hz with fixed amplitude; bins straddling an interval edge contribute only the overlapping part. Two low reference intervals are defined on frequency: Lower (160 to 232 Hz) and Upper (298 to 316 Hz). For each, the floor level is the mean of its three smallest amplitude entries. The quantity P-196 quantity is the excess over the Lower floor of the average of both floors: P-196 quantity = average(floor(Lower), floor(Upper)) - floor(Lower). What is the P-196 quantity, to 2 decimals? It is 0.22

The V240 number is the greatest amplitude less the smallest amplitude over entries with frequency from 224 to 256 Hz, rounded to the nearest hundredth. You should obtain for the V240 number 1.14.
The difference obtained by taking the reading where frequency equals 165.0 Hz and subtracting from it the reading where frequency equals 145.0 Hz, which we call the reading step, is 0.34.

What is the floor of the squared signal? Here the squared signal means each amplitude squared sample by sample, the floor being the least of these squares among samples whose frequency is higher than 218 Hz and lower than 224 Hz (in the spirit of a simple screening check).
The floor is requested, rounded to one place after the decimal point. 50.3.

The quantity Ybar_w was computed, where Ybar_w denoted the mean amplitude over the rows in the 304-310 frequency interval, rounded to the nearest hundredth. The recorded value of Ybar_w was 7.50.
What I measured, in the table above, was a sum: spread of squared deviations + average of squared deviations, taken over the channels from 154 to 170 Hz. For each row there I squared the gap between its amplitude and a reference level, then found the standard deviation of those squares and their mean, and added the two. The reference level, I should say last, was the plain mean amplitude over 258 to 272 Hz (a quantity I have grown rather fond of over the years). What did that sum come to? 0.17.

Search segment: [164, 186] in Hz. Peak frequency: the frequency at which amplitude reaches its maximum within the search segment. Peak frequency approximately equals 165.0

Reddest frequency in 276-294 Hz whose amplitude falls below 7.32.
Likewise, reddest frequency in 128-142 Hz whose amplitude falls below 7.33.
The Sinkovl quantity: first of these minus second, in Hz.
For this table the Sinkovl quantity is 150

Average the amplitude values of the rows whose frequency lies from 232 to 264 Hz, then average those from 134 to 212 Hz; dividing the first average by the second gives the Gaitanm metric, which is 1.01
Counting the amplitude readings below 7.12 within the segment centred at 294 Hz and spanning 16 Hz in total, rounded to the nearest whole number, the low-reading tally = 3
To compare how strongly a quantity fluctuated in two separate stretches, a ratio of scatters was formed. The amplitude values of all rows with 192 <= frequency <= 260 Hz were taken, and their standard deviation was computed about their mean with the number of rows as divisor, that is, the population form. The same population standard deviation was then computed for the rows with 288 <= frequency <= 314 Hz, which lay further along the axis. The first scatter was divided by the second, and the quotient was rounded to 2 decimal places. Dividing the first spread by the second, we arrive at 0.57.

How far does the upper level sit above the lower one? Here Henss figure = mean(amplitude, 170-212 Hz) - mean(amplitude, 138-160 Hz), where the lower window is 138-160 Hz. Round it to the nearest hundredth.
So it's -0.16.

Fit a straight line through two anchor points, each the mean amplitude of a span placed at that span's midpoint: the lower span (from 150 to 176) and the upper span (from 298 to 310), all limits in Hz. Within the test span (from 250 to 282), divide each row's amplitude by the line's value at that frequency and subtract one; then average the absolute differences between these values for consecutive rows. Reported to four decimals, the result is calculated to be 0.0270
